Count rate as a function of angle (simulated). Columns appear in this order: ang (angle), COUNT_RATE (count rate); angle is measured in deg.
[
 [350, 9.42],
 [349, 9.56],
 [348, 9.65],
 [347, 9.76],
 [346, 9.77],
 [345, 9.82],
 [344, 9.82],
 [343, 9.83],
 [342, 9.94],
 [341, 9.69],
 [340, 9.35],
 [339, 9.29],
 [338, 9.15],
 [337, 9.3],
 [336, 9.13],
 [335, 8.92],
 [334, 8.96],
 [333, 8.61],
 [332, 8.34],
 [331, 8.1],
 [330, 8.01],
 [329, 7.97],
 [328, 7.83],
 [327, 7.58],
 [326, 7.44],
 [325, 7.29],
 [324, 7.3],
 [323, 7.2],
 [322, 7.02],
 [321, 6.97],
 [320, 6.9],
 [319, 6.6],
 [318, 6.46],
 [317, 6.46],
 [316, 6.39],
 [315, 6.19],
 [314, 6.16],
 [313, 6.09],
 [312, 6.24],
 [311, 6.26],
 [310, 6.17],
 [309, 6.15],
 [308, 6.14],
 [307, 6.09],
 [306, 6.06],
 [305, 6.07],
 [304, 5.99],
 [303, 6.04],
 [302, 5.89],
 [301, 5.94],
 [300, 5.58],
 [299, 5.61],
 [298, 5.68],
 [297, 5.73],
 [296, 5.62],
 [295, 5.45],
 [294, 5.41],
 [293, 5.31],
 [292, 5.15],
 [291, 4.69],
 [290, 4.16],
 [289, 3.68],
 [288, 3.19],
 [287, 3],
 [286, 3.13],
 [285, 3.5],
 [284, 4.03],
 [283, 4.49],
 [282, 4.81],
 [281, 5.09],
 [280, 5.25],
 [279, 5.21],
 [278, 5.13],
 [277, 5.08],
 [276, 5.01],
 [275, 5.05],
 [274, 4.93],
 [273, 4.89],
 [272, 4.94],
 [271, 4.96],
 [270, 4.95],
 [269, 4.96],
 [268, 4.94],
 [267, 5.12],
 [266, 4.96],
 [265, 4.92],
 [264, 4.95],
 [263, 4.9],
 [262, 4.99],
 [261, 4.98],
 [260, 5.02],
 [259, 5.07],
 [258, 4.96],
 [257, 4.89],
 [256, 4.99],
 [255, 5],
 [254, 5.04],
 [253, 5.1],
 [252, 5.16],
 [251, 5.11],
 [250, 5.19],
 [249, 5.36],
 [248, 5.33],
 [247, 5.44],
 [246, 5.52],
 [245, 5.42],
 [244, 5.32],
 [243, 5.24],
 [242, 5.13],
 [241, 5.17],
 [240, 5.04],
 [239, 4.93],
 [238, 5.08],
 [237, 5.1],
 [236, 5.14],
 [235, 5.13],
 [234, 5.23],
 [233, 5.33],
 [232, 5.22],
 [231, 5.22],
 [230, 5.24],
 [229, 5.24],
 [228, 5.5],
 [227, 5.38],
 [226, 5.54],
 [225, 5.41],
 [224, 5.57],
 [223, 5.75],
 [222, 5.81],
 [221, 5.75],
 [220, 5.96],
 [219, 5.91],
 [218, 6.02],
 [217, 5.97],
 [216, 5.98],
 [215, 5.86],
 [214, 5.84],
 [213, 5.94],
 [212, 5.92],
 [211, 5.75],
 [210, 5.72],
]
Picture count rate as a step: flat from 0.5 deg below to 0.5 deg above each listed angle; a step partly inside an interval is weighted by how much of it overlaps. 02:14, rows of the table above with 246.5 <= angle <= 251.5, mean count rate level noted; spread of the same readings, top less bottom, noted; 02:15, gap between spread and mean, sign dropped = 5.0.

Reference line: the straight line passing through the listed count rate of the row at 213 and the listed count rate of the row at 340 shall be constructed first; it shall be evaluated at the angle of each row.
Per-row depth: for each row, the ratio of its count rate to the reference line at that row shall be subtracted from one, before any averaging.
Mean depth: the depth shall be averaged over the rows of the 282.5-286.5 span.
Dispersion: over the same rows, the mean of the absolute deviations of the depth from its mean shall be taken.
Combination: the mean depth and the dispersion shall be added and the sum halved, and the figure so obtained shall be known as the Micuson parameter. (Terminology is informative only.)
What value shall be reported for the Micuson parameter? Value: 0.29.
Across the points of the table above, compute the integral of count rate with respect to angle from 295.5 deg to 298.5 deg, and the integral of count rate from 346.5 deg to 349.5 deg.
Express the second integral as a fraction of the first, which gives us 1.7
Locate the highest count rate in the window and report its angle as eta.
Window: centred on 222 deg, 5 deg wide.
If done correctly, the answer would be 220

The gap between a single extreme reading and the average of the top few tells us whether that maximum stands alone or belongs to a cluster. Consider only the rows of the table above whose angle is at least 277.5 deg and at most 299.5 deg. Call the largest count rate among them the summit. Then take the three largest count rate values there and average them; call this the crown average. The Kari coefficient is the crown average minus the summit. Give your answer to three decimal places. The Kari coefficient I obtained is -0.053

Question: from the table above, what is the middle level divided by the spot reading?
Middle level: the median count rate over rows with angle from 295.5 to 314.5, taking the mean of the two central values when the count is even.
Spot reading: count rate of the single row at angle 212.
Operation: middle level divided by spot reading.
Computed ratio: 1.02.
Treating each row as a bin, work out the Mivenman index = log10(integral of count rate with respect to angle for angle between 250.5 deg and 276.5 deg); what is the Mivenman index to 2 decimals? 2.11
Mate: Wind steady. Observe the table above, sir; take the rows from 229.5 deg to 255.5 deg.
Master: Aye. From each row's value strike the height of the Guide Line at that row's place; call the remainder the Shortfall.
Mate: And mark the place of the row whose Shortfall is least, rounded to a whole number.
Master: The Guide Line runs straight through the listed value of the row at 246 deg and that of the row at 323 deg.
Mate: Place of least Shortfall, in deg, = 255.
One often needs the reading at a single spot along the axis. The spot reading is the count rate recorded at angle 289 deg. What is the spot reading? 3.68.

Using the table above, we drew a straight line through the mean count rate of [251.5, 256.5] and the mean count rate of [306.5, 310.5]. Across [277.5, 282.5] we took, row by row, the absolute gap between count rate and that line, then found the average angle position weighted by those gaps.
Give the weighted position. 280.4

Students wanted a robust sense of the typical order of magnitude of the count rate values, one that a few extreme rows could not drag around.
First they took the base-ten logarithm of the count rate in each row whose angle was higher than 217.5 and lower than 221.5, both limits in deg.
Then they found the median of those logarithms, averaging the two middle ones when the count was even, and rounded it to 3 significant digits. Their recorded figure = 0.773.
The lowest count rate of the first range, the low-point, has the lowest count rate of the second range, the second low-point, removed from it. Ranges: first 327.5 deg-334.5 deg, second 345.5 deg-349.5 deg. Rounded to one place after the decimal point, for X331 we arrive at -1.7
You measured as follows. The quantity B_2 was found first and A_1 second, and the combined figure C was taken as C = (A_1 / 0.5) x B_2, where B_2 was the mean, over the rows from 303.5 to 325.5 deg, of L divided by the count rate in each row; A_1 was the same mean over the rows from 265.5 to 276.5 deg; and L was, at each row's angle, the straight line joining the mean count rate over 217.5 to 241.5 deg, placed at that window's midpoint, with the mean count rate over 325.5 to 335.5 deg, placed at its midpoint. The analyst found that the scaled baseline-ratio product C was 3.2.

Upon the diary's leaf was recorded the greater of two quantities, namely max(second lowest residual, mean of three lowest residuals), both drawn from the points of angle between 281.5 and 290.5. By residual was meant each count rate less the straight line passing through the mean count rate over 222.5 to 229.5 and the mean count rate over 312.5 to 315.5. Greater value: -2.8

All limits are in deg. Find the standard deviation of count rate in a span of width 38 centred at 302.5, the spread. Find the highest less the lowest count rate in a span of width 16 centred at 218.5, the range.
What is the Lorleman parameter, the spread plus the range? 1.7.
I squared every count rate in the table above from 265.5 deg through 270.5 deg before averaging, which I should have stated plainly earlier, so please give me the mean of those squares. 24.9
